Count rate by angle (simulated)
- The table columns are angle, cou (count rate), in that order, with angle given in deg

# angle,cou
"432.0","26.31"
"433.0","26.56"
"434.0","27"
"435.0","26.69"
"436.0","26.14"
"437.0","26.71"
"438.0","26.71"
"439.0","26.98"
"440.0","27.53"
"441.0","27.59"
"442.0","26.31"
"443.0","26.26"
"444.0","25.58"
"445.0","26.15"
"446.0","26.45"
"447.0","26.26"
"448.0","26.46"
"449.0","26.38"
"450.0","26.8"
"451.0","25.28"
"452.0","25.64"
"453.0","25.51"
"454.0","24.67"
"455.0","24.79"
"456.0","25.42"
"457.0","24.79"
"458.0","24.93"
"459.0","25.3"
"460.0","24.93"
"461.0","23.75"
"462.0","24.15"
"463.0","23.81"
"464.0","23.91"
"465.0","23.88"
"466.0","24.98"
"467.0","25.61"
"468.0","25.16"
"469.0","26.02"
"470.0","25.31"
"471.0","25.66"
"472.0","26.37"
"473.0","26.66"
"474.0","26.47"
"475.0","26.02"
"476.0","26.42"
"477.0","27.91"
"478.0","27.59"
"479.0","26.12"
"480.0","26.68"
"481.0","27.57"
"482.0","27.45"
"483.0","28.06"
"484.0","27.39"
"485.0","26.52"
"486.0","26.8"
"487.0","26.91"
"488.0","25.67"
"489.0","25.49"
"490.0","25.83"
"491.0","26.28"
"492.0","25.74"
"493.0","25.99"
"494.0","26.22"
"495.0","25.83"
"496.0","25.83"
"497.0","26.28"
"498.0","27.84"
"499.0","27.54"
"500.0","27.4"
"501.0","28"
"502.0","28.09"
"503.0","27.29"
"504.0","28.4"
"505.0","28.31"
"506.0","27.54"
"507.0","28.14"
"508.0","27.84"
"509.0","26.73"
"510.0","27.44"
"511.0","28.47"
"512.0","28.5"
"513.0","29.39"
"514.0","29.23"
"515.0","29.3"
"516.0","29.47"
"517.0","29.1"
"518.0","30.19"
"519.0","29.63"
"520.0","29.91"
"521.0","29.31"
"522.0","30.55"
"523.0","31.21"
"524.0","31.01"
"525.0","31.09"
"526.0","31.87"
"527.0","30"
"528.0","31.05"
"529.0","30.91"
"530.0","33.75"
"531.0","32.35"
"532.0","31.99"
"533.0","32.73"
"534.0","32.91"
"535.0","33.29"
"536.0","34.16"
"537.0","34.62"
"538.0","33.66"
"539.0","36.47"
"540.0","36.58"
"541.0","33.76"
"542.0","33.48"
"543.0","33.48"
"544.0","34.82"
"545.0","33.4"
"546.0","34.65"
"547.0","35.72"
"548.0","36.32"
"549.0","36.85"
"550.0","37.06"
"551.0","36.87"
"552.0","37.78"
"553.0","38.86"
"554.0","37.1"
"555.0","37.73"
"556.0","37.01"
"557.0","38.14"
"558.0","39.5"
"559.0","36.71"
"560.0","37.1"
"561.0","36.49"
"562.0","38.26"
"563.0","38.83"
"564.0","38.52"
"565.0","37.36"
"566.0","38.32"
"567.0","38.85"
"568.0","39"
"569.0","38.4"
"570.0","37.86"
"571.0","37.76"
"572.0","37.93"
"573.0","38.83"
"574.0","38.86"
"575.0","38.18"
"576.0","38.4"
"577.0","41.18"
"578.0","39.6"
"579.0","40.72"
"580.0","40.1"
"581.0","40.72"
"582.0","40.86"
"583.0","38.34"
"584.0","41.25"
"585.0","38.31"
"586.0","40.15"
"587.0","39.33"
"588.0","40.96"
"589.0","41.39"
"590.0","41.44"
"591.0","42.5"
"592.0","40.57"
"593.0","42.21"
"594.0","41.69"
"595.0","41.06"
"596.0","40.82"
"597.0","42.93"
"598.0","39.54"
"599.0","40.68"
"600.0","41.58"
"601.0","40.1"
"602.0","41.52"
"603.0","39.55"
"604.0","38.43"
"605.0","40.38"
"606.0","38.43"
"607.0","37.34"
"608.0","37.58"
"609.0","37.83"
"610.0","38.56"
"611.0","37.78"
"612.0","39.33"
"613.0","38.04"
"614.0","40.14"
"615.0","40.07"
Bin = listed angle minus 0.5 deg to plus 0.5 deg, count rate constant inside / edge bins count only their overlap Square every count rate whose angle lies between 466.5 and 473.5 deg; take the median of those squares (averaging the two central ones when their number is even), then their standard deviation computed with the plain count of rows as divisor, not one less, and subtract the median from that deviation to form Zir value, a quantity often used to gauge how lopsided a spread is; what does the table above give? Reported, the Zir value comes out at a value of -632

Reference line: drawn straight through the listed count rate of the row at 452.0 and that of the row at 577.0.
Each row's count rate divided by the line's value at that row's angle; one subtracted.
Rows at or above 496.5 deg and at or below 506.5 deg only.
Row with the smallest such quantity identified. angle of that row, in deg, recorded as 497.0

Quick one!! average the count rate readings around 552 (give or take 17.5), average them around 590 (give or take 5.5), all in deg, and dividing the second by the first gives 1.12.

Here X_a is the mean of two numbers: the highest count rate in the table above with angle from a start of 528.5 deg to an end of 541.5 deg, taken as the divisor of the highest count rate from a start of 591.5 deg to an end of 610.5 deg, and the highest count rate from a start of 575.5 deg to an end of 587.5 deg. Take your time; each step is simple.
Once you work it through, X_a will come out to 21.2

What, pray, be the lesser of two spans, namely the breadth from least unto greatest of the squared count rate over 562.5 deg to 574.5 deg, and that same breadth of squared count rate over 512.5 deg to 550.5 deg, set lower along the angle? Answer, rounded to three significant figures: 125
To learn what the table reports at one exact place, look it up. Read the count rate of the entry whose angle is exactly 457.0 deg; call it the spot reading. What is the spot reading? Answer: 24.79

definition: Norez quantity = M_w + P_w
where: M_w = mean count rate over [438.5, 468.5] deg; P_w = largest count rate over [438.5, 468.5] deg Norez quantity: 53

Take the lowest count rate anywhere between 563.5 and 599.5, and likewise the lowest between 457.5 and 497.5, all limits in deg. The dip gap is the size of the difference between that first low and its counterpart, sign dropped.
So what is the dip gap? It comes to 14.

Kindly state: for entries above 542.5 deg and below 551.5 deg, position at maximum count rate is 550.0 deg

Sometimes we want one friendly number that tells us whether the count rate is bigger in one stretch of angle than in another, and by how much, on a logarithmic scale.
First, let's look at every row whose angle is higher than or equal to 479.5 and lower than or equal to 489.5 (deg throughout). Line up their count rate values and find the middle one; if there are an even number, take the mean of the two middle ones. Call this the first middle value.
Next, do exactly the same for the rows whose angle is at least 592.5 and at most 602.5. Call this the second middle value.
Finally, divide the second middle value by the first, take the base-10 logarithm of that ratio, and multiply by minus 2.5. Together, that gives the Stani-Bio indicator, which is -0.47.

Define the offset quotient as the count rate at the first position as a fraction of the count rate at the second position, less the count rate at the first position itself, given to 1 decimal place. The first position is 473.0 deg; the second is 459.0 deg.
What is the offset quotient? -25.6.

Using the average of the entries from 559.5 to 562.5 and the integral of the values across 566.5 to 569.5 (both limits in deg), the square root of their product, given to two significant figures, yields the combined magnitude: 66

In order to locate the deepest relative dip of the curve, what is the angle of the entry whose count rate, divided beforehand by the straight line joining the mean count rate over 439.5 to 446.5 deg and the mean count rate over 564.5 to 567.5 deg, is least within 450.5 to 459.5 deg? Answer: 457.0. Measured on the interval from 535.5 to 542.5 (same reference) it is 542.0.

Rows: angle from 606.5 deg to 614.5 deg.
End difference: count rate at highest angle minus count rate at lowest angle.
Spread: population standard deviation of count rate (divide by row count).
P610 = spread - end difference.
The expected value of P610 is -1.9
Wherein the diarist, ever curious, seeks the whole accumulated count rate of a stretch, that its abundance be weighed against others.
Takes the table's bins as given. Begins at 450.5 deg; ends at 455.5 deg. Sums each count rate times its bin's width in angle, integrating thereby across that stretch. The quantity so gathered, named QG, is 126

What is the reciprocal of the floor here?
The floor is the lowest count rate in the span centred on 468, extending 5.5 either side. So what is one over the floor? 0.042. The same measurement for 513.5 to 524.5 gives 0.034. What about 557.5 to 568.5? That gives 0.027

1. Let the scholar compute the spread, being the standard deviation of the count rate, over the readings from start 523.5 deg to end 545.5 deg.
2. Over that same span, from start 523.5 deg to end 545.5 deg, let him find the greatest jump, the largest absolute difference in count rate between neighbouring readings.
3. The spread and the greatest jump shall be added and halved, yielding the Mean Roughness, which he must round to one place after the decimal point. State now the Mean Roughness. 2.3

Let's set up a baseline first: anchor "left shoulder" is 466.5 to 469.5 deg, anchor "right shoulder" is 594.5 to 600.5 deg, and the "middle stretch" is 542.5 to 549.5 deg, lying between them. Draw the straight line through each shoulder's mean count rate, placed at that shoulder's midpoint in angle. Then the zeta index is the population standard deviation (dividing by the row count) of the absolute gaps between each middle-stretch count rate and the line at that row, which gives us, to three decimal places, 0.511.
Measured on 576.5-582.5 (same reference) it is 0.543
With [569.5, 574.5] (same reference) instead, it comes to 0.251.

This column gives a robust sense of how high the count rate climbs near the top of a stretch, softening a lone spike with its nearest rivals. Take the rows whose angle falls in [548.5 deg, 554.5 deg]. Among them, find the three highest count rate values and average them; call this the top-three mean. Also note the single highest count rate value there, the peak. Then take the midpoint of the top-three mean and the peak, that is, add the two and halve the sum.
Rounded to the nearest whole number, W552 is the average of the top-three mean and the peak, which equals 38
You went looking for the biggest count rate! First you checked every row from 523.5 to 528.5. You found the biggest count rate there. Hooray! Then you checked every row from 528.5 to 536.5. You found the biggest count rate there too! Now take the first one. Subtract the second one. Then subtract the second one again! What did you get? -36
